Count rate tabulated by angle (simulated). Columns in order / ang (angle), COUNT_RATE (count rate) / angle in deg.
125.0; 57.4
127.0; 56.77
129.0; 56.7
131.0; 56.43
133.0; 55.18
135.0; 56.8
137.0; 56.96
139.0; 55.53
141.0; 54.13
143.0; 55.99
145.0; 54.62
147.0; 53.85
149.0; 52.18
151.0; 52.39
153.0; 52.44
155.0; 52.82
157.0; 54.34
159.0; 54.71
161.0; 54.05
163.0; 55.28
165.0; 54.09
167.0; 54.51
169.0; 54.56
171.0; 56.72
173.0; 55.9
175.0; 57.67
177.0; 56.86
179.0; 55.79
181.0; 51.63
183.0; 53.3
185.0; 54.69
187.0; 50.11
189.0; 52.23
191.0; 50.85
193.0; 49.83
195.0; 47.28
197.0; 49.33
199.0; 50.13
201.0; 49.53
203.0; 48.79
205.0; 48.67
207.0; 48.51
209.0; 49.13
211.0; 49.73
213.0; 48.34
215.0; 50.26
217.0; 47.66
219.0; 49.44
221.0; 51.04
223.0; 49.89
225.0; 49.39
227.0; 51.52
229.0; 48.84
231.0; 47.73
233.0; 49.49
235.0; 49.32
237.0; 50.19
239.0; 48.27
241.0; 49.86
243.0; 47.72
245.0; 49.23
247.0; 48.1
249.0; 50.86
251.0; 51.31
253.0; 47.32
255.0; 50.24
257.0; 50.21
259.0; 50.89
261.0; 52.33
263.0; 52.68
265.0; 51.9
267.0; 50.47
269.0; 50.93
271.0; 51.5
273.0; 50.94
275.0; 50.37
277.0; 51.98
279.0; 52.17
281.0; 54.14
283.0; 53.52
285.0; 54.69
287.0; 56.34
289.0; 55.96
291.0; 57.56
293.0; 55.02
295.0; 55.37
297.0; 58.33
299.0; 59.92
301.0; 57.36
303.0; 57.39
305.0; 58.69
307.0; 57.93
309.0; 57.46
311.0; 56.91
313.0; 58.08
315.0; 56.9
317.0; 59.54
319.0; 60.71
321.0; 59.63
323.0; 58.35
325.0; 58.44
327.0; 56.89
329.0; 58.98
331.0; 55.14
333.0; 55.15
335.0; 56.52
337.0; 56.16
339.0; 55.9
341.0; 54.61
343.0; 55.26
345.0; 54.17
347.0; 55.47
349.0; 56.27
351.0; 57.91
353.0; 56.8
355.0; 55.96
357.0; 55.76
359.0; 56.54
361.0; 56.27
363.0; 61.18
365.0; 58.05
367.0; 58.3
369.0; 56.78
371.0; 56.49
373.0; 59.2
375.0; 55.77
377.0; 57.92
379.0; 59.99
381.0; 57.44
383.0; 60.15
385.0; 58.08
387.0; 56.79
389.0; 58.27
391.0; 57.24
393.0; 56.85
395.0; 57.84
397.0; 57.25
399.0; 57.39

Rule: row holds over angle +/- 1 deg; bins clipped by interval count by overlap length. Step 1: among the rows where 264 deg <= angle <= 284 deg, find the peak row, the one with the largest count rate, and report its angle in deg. 281.0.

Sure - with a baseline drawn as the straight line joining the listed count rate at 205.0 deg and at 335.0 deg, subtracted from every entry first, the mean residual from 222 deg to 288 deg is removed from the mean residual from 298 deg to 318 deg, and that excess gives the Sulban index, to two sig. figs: 4.1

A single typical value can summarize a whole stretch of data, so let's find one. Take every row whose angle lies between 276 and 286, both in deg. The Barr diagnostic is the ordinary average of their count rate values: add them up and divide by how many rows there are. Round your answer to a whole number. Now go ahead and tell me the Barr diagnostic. 53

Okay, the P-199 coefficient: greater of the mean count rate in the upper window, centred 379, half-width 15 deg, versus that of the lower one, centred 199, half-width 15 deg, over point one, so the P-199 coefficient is 578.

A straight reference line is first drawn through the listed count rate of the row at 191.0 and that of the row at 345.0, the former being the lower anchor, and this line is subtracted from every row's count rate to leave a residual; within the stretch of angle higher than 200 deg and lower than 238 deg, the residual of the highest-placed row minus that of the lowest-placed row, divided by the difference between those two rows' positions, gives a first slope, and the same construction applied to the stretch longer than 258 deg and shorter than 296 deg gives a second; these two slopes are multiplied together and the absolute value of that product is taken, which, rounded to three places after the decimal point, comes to 0.000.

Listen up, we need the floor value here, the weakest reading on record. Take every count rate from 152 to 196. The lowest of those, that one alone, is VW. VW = 47.28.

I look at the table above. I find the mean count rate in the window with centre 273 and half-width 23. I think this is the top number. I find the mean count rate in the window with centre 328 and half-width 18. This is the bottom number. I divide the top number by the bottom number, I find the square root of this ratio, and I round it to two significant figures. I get 0.96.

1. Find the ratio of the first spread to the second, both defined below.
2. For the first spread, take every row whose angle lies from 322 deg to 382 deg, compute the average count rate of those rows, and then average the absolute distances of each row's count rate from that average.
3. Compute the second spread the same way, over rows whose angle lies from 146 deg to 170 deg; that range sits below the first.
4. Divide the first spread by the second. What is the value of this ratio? 1.5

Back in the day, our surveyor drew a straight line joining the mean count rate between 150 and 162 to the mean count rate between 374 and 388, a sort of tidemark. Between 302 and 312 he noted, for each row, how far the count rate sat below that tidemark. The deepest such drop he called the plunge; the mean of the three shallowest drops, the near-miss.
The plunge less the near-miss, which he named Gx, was 1.2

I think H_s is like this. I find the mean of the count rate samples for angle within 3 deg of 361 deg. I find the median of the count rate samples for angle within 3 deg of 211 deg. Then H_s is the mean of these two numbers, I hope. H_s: 54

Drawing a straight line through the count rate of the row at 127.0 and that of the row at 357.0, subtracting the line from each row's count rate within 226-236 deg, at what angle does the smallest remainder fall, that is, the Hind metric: 231.0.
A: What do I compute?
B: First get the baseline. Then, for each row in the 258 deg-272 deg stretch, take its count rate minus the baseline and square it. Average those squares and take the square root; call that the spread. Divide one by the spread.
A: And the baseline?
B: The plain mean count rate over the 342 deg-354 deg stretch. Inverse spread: 0.221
